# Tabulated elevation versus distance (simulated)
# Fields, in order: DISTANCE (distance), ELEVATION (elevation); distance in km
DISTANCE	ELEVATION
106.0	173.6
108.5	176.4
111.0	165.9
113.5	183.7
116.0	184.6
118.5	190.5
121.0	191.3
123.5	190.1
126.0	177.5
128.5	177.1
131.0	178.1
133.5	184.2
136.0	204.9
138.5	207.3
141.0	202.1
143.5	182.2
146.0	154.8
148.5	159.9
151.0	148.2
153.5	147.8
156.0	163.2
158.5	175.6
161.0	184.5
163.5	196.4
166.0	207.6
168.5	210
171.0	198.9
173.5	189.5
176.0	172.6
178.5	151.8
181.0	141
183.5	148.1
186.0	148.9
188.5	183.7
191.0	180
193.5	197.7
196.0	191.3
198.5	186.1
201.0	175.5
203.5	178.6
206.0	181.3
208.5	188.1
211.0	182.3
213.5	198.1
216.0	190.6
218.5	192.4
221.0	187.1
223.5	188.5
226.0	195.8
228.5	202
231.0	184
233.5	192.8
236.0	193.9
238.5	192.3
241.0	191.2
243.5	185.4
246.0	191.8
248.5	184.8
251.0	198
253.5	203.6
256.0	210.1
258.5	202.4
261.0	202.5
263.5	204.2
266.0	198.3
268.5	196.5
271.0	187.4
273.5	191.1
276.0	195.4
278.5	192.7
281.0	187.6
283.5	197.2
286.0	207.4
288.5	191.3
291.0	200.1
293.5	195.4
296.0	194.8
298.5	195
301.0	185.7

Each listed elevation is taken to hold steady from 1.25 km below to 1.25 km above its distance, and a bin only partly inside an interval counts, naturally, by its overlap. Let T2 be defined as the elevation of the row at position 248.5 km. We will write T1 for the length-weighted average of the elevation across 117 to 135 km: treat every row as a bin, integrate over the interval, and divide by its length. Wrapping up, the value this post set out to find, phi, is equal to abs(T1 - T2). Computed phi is 0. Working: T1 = 184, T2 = 184.8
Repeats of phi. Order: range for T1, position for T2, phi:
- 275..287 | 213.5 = 2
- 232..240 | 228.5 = 9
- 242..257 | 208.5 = 7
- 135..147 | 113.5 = 7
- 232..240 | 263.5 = 12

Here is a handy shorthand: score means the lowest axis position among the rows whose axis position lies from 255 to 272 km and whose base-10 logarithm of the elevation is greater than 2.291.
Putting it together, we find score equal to 256.0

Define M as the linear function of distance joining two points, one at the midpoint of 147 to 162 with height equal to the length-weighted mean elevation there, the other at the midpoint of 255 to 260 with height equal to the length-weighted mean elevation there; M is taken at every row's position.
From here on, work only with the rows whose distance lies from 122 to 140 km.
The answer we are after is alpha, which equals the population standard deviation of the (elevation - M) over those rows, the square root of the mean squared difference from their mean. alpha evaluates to 10.7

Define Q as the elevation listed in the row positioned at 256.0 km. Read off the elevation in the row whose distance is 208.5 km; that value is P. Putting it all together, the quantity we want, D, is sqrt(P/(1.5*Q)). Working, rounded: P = 188.1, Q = 210.1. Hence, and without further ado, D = 0.77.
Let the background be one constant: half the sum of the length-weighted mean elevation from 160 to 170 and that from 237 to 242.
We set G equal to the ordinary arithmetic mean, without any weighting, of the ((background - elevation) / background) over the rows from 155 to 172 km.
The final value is 0.03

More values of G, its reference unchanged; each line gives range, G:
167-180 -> 0.06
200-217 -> 0.06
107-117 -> 0.09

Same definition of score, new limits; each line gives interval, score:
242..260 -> 251.0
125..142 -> 136.0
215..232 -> 226.0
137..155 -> 138.5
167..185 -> 168.5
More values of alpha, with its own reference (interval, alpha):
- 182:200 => 16.8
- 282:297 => 6.0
